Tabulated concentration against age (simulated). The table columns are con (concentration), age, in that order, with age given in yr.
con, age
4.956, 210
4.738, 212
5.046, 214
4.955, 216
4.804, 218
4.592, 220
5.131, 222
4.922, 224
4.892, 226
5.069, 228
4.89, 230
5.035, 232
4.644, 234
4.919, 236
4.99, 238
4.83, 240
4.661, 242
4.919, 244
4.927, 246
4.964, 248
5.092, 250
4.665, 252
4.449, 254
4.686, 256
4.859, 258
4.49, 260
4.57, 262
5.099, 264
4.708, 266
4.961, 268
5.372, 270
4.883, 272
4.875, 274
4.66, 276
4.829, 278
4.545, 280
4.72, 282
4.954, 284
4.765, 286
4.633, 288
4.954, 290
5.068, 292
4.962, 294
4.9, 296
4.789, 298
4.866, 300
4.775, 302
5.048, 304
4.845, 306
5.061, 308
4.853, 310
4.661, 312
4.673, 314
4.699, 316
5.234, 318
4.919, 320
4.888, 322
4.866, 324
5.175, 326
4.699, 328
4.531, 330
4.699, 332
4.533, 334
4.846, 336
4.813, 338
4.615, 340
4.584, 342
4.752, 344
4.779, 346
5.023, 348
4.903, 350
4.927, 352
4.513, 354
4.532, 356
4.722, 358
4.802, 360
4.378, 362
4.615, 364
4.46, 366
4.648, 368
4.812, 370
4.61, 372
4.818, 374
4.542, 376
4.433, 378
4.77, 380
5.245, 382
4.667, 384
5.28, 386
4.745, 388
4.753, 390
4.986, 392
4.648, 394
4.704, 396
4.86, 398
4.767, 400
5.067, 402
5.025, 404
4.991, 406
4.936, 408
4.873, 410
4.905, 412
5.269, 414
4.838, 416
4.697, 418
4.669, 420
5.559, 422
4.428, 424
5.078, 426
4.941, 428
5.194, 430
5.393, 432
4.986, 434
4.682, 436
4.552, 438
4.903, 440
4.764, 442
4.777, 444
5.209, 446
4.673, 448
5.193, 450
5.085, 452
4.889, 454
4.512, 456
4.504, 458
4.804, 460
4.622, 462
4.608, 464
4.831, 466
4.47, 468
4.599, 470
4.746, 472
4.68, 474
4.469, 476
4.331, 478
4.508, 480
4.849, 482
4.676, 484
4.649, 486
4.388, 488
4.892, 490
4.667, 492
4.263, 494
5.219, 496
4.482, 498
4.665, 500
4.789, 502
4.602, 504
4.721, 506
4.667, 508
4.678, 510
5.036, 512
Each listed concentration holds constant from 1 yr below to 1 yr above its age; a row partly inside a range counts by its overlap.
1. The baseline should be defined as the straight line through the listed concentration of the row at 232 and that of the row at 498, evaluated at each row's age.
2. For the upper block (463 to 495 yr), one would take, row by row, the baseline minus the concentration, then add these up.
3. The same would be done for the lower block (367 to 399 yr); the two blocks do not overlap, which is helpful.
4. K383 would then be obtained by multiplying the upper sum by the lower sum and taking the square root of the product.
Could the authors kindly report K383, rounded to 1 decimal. 1.1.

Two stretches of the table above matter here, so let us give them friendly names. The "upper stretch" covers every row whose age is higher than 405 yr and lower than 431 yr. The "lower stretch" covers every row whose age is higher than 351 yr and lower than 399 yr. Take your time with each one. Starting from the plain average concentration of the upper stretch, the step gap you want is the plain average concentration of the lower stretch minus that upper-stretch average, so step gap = -0.2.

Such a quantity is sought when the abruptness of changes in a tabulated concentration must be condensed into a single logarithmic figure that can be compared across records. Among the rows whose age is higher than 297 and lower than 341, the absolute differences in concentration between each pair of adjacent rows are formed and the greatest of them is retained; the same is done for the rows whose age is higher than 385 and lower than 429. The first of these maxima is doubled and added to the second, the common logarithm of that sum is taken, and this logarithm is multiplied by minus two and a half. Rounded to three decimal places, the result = -0.857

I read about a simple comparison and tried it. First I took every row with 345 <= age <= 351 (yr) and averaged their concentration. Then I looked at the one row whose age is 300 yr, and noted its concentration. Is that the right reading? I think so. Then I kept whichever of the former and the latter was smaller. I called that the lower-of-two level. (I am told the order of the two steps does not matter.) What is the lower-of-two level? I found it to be 4.87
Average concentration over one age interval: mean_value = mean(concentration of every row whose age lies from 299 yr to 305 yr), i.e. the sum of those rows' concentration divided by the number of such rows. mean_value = 4.90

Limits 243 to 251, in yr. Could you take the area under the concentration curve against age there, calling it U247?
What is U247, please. 40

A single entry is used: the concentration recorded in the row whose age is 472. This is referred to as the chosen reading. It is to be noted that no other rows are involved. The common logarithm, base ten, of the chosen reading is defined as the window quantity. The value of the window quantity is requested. 0.68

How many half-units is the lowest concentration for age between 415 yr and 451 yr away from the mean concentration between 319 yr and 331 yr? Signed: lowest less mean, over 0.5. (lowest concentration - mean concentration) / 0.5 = -0.84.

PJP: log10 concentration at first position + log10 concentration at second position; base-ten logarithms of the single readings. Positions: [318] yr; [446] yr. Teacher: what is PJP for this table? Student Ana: 1.44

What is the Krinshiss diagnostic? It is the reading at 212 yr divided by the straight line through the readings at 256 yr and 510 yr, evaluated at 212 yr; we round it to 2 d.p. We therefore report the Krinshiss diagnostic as 1.01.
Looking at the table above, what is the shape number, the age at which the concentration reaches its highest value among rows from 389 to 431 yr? 422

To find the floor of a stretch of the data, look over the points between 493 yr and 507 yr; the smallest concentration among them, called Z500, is 4.263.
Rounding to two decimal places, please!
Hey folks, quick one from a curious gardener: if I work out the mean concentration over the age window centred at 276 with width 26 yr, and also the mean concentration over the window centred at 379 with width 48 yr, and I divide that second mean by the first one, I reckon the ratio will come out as 0.98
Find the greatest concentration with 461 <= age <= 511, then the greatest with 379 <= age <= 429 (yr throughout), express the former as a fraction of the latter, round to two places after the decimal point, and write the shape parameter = 0.94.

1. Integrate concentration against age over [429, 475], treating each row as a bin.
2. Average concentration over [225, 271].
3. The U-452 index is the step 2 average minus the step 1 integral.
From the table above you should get -216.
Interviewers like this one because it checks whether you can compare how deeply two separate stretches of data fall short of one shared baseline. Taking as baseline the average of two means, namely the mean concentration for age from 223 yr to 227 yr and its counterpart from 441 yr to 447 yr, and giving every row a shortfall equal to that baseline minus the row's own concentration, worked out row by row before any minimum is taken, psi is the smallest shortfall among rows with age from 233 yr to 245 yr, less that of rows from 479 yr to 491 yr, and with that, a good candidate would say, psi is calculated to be -0.10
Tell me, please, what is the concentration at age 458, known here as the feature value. 4.504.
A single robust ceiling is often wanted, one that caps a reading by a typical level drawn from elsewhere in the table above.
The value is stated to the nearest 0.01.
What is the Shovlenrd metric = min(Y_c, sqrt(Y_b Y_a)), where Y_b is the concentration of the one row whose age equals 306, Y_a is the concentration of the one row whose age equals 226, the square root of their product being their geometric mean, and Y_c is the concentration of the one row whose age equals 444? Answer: 4.78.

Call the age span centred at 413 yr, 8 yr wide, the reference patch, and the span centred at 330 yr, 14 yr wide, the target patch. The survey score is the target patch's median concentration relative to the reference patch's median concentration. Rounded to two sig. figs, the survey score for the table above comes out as 0.96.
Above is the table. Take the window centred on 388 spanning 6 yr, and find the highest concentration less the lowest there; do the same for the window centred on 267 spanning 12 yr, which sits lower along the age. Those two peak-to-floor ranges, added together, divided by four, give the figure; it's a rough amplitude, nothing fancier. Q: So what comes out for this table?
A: 0.33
